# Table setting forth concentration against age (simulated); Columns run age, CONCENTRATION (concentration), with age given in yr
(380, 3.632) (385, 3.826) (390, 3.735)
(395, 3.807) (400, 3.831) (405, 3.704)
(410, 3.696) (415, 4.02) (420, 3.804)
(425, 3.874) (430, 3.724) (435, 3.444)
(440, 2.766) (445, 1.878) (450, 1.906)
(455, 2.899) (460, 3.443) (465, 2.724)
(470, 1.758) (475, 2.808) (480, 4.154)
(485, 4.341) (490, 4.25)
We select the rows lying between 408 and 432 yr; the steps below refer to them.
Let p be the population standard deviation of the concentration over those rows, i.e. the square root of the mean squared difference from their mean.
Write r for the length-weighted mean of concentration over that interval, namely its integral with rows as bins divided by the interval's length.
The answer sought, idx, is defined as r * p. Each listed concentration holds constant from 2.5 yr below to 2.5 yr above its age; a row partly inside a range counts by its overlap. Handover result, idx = 0.4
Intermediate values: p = 0.1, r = 3.8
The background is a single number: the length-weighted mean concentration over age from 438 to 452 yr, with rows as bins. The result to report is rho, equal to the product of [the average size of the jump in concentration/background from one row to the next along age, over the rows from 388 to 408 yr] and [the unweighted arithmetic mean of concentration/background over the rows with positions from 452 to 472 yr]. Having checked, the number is 0.0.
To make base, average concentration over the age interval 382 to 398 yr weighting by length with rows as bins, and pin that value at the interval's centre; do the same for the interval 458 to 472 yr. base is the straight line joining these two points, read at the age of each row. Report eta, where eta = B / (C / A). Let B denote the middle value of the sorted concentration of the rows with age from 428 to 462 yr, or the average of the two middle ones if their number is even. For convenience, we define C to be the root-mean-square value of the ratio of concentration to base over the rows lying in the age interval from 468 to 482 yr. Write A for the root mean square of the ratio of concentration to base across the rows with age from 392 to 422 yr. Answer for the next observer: 2.52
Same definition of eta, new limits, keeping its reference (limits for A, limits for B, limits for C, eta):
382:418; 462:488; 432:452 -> 3.46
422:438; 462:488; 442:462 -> 3.47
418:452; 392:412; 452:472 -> 3.67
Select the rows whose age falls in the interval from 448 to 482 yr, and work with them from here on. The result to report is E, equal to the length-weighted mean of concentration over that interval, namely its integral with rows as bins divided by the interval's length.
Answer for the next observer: 2.8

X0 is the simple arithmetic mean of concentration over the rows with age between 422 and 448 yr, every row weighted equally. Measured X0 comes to 3.1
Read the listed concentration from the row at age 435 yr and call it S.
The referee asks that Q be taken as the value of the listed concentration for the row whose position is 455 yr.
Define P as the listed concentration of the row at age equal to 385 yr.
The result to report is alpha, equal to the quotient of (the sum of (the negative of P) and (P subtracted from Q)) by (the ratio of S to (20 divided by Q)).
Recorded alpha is -10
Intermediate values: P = 3.826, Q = 2.899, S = 3.444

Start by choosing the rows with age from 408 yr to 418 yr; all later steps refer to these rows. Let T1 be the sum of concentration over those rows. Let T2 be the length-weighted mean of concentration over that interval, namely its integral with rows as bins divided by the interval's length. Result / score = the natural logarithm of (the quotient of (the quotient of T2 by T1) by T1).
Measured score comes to -2.74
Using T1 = 7.7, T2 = 3.9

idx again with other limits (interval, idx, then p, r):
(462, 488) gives 3.1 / 1.0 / 3.2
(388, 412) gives 0.2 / 0.1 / 3.8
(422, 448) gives 2.3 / 0.7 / 3.1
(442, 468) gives 1.5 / 0.6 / 2.6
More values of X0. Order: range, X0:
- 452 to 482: 3.0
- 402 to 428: 3.8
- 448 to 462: 2.7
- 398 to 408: 3.8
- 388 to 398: 3.8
